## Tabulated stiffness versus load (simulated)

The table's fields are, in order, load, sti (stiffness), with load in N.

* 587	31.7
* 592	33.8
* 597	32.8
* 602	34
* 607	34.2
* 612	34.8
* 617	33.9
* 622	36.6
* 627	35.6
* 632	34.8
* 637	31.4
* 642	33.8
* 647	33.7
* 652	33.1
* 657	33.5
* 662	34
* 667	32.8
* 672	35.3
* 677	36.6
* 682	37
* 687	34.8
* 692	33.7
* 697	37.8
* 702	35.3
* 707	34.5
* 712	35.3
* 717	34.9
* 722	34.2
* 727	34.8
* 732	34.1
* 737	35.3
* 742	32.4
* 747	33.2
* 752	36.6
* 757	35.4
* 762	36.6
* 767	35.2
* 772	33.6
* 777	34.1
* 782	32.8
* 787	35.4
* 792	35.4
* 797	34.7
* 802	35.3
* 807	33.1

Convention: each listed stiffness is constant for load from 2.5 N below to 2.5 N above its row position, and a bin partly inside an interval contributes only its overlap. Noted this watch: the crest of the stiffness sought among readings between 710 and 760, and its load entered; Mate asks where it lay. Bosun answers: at 752 N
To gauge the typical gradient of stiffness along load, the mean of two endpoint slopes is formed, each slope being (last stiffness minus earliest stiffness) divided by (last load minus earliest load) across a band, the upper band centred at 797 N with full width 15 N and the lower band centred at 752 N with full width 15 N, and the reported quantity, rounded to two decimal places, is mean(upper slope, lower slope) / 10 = 0.01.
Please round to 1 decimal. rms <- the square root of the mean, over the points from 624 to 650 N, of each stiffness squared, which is 33.9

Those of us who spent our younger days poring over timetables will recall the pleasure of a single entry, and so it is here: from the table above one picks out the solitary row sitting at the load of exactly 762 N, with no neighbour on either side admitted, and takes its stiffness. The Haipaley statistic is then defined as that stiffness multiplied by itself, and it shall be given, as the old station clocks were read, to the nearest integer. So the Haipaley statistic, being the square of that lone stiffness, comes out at 1340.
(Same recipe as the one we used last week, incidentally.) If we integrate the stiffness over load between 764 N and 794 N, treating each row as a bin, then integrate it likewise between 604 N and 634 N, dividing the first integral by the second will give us 0.98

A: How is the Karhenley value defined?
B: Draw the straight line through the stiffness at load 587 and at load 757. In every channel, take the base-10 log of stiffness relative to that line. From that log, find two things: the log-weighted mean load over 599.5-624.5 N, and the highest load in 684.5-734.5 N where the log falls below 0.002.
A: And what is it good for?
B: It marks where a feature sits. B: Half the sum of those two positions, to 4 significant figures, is 672.7 N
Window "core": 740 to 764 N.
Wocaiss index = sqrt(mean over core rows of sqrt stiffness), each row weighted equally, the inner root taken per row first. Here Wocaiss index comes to 2.43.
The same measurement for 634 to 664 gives 2.40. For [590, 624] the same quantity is 2.42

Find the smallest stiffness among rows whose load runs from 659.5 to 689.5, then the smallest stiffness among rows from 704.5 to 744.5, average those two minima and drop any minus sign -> 32.6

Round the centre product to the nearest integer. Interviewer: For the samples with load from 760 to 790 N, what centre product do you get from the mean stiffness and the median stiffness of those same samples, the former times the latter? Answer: 1199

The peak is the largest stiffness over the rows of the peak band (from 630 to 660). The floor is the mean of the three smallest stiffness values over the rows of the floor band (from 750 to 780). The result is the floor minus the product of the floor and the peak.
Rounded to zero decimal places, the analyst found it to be -1159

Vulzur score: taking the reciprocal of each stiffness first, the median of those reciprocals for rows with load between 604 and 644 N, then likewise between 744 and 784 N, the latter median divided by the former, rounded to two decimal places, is 1.00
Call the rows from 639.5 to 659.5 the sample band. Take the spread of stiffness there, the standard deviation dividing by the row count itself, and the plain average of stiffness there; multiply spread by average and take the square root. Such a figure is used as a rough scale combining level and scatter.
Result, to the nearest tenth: 3.0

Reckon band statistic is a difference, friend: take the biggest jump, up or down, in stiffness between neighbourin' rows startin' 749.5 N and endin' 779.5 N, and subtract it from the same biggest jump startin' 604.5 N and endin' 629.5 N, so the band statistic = 1.1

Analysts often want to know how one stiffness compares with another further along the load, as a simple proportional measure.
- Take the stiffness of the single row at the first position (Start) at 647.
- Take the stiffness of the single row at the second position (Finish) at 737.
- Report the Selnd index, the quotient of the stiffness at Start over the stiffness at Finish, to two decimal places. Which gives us 0.95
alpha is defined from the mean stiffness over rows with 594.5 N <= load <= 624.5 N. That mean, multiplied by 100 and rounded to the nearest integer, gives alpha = 3438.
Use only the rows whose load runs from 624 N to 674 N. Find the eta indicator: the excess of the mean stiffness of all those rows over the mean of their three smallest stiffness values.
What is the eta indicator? 1.4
